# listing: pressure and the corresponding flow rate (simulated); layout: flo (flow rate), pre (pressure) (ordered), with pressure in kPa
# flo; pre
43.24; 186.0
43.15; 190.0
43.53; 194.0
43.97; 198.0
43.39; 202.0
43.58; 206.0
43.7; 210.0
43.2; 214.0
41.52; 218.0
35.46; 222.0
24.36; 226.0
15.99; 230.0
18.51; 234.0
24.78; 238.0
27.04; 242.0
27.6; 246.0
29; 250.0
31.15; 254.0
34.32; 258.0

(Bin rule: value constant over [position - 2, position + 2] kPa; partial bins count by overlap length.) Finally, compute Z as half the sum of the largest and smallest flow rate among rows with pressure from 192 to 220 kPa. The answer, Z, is 42.7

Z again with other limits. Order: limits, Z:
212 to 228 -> 33.8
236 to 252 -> 26.9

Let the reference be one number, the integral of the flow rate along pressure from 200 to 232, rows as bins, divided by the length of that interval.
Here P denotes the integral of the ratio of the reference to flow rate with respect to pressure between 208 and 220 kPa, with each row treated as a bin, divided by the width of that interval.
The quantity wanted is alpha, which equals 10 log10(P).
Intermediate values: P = 0.85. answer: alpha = -0.7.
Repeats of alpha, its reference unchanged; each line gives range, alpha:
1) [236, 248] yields 1.4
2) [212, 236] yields 1.5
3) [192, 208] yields -0.8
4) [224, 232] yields 2.8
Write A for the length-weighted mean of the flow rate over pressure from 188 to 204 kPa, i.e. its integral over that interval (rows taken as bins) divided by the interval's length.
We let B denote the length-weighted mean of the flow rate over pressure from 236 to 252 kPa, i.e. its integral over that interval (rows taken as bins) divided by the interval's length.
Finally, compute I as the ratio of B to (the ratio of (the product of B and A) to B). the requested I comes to 0.6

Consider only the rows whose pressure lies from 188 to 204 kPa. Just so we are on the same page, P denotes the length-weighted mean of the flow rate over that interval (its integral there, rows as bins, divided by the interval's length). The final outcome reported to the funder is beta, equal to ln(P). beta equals 3.77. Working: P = 44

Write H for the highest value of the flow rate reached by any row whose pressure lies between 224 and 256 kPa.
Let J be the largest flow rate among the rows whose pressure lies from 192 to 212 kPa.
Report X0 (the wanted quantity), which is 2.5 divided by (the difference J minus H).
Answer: 0.20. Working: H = 31.15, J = 43.97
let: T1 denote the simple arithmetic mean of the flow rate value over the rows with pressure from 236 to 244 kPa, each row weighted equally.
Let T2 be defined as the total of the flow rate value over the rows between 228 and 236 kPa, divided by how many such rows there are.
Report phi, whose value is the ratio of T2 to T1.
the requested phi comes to 0.7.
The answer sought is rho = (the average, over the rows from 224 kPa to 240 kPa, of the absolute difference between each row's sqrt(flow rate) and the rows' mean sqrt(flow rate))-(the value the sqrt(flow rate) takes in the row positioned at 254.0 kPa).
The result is -5.2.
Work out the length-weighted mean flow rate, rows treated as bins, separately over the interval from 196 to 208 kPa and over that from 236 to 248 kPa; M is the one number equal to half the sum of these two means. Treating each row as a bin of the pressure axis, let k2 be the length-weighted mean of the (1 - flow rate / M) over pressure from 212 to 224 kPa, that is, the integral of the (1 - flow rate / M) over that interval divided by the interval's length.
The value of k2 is -0.1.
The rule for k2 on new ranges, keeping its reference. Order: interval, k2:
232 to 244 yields 0.3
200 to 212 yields -0.2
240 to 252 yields 0.2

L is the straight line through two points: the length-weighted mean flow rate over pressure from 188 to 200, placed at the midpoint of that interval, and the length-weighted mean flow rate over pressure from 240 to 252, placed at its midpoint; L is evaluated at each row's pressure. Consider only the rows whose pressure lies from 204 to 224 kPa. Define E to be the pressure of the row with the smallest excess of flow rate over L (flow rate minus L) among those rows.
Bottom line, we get 222.0 kPa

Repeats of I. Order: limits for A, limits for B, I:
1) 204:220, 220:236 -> 0.5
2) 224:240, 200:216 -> 2.1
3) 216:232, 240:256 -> 1.0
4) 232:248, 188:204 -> 1.8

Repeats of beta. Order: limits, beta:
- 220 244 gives 3.19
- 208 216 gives 3.77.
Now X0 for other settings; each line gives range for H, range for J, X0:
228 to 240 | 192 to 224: 0.13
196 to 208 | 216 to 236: -1.02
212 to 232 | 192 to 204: 3.25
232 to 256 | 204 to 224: 0.20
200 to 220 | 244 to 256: -0.20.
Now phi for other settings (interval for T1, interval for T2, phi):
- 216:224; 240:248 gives 0.7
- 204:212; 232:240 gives 0.5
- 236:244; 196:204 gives 1.7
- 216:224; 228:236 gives 0.4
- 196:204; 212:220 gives 1.0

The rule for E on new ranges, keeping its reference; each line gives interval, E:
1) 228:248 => 230.0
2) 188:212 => 190.0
